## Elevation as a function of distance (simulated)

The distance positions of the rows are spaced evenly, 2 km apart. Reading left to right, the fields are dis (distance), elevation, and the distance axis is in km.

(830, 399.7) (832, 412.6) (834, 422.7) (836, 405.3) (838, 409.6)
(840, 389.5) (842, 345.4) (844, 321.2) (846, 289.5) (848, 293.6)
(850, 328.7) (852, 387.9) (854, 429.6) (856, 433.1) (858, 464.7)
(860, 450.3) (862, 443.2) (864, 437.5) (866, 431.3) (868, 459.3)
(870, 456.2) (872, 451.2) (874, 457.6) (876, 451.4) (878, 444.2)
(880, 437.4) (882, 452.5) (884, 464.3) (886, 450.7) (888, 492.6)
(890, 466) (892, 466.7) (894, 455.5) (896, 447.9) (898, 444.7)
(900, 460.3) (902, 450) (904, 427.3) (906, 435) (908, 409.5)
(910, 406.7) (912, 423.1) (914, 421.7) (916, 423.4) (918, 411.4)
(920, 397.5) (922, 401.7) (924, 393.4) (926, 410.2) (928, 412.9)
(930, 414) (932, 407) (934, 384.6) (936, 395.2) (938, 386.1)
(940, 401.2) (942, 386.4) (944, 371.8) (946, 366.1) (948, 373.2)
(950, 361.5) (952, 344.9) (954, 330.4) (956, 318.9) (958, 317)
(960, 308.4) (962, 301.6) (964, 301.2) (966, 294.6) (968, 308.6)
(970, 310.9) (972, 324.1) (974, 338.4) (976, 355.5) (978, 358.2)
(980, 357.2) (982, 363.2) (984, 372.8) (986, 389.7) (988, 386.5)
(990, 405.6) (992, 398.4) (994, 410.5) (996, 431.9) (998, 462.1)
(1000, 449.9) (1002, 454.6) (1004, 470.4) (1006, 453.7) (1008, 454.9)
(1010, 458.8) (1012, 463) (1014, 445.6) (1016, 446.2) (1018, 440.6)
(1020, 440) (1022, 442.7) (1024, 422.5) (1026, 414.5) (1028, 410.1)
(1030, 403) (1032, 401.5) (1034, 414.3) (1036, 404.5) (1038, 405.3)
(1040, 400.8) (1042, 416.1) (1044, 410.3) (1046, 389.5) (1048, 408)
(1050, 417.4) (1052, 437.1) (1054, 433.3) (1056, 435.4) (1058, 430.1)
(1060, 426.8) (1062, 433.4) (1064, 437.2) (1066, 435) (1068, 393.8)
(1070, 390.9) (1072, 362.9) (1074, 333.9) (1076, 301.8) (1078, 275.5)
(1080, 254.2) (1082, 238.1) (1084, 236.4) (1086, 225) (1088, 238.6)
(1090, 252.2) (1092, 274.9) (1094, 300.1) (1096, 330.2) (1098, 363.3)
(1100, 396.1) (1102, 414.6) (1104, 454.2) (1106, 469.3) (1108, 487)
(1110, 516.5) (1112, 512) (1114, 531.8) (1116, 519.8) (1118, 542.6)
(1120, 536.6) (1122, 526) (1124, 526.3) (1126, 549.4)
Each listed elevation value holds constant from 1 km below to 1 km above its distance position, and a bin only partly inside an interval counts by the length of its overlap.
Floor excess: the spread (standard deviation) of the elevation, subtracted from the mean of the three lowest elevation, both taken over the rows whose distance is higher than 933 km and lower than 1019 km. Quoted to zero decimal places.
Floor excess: 246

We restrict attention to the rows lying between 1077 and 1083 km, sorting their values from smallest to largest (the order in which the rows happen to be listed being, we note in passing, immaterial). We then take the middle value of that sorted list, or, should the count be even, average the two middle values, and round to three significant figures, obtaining 254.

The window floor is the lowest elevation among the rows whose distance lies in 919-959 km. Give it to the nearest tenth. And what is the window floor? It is 317.0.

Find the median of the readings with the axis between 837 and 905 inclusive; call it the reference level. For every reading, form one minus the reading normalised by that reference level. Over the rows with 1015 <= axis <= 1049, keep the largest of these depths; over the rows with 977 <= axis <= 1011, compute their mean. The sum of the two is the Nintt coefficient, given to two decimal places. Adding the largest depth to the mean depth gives 0.19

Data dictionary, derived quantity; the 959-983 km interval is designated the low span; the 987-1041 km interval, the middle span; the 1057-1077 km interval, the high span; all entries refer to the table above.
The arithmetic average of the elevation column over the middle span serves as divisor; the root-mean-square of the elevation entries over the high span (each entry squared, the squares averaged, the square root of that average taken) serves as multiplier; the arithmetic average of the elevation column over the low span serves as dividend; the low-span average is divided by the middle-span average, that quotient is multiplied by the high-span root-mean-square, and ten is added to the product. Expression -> 312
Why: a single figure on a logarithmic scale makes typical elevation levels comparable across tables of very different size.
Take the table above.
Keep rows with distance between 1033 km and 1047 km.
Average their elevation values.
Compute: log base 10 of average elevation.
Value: 2.61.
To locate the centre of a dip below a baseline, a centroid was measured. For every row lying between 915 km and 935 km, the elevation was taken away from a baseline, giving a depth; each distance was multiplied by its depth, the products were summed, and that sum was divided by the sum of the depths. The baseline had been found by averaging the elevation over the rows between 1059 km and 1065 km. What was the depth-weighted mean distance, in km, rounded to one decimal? 925.9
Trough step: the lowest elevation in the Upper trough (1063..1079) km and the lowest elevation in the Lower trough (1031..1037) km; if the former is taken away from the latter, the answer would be 126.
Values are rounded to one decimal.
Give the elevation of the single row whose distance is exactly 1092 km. 274.9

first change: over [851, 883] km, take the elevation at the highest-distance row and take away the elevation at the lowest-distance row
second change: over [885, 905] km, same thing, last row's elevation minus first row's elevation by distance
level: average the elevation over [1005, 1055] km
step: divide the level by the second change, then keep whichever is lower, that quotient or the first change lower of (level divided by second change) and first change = -18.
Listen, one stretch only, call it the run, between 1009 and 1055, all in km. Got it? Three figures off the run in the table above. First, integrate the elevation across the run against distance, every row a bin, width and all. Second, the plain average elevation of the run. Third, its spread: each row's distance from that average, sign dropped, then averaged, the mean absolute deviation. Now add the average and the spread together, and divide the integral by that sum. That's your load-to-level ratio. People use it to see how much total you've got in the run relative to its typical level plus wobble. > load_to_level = 44.2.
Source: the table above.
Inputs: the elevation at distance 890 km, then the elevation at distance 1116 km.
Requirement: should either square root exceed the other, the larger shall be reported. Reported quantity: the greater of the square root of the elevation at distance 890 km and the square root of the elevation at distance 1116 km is 22.8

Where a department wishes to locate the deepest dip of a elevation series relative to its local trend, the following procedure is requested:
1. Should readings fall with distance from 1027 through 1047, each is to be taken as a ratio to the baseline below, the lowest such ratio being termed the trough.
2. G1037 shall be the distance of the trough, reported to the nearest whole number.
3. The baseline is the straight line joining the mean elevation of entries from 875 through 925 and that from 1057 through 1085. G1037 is 1046 km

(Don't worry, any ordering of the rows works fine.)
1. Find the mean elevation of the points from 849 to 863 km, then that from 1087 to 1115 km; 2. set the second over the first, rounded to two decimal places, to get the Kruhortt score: 0.94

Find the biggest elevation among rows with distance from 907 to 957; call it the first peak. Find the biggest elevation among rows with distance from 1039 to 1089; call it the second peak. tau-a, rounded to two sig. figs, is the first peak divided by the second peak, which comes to 0.97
